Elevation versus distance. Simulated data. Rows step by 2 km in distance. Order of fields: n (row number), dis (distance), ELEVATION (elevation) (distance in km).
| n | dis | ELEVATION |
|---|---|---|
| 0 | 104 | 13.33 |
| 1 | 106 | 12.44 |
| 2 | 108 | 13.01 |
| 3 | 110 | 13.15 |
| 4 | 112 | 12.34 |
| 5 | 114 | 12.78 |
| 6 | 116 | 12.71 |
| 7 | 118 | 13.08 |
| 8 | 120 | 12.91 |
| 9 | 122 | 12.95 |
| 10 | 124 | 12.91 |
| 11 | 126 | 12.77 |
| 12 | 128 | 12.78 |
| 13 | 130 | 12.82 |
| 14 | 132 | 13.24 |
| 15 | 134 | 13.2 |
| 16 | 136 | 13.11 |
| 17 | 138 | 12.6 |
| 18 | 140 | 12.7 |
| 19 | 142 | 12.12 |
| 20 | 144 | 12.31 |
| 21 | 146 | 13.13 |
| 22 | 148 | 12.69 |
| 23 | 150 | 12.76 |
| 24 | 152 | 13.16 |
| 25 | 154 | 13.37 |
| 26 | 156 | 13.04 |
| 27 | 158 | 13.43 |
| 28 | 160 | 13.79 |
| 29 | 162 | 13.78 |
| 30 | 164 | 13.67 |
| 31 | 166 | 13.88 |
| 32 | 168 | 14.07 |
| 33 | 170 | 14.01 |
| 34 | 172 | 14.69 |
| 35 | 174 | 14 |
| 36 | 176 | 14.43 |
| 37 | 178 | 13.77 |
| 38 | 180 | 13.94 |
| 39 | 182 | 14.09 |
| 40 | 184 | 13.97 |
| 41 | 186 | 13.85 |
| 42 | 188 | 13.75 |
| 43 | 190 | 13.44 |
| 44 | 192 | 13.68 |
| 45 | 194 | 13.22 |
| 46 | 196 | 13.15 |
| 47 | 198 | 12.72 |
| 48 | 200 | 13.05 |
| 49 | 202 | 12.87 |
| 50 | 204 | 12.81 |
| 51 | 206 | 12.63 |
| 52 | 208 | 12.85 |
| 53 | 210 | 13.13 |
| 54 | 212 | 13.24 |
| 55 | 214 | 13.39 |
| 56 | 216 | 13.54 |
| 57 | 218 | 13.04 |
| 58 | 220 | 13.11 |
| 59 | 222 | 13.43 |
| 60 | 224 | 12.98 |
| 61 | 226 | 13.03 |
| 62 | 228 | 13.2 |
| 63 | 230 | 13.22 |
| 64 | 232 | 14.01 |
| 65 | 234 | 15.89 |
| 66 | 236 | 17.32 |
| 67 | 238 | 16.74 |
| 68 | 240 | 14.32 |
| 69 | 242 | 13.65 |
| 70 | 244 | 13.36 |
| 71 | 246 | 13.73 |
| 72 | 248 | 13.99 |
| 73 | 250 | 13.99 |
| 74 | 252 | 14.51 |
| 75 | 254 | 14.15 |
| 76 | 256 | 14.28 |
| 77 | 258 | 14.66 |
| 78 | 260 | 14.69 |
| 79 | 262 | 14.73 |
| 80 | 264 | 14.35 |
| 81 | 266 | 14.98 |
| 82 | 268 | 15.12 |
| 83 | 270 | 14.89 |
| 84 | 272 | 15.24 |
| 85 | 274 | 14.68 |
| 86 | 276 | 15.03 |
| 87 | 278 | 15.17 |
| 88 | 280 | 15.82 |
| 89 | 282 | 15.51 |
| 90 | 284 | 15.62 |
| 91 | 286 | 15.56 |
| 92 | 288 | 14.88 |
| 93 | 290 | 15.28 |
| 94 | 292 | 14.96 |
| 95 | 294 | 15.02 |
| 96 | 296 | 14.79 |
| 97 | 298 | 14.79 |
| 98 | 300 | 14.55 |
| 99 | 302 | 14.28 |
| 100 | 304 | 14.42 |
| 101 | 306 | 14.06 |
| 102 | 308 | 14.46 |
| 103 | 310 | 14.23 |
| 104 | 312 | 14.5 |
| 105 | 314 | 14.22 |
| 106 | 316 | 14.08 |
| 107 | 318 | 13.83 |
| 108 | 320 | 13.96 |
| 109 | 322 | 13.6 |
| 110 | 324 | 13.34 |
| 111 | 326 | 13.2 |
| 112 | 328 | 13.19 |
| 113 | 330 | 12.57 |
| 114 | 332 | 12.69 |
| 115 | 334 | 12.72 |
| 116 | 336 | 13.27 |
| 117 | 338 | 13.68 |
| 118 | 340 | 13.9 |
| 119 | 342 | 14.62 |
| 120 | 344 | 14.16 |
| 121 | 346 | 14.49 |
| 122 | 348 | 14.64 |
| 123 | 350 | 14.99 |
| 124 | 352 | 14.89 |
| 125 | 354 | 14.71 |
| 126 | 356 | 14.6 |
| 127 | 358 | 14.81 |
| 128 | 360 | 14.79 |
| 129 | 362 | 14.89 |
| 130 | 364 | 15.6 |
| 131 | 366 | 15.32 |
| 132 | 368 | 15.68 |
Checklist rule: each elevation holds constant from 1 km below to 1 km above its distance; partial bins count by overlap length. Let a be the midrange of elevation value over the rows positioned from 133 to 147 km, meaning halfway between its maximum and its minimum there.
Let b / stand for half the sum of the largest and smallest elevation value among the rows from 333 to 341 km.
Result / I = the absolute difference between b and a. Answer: 0.65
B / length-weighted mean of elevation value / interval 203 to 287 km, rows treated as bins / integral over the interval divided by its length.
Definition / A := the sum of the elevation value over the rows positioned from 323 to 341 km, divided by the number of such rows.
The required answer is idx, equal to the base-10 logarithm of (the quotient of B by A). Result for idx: 0.035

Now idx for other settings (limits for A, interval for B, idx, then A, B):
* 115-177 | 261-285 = 0.057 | 13.2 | 15.1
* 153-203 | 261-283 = 0.042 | 13.7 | 15.0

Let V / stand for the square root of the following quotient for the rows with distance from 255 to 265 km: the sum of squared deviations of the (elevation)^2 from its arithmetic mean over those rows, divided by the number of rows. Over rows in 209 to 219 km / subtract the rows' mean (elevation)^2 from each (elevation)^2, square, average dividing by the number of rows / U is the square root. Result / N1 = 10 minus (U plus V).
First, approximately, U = 4.8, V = 5.5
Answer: 0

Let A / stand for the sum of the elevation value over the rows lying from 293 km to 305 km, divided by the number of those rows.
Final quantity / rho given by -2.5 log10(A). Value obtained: -2.91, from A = 14.6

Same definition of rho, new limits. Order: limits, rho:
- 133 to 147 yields -2.76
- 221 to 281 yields -2.90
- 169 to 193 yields -2.86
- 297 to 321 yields -2.89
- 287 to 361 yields -2.88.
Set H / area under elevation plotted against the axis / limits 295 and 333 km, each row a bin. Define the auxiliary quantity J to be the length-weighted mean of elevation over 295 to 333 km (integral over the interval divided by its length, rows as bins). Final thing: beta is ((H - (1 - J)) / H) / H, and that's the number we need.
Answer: 0.0019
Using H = 530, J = 13.9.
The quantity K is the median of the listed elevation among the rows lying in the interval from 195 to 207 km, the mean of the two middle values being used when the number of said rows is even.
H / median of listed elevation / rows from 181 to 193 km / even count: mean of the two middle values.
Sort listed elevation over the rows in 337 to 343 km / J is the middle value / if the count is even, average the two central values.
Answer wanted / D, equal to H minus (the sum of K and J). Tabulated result -12.9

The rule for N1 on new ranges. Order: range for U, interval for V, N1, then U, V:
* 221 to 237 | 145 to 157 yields -41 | 45.2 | 6.1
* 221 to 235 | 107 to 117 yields -25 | 27.7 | 7.1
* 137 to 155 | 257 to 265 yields -4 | 9.8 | 4.4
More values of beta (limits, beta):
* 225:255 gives 0.0024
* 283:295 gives 0.0059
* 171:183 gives 0.0063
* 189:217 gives 0.0028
